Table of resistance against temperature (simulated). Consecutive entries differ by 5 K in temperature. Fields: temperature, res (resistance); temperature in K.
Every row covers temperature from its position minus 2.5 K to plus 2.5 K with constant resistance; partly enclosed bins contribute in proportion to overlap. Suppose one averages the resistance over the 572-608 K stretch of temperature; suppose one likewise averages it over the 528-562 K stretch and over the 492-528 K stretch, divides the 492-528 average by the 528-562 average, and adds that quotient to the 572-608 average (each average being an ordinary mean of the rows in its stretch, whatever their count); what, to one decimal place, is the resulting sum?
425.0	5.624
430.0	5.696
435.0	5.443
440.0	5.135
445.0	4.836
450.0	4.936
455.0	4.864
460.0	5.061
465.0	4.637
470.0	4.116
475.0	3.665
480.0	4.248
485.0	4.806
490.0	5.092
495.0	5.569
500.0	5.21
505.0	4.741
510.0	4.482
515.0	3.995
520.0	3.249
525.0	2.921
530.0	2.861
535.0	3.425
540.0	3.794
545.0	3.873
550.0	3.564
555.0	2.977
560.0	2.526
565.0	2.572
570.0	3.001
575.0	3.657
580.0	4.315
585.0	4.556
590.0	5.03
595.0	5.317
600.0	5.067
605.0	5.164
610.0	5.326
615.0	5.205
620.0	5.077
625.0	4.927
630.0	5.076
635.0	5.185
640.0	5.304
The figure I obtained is 6.0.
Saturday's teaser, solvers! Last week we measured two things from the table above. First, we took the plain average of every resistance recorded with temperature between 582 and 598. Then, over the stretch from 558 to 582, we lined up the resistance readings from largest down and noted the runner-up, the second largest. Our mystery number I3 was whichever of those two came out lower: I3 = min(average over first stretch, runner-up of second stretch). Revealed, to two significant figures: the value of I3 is 3.7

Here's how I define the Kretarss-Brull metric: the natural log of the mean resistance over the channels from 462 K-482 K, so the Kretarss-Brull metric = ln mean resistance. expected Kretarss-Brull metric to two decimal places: 1.43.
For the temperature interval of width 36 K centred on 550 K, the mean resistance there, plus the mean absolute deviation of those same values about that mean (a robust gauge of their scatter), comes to 3.7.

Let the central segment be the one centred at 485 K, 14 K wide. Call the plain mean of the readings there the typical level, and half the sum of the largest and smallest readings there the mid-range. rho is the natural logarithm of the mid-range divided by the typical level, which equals -0.010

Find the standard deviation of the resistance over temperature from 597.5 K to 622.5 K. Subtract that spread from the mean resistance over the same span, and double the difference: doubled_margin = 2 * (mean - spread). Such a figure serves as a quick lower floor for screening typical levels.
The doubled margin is 10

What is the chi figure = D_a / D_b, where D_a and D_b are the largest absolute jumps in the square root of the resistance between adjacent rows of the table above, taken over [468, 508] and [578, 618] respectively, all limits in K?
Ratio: 1.35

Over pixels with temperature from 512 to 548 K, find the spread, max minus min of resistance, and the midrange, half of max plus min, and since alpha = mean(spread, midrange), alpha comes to 2.3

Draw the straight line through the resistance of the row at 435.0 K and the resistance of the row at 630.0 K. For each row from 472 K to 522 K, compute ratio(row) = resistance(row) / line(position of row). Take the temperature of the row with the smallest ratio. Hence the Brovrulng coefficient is 520.0 K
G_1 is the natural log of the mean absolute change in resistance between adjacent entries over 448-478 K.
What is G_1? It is -1.10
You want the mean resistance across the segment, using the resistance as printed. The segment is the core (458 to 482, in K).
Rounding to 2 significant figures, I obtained 4.3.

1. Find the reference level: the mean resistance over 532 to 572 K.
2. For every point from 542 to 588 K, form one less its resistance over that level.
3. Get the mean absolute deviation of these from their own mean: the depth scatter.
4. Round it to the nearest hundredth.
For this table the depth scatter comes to 0.19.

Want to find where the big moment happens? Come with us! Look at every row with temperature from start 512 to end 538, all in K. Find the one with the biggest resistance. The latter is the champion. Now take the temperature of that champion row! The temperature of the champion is 515.0 K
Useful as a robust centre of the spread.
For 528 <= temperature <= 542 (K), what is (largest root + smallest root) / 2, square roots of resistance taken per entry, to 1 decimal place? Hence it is 1.8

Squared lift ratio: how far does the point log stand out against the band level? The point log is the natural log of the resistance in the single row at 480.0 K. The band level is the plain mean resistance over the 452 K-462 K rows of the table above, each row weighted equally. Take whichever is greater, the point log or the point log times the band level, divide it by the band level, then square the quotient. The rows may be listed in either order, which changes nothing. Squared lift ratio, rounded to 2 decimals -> 2.09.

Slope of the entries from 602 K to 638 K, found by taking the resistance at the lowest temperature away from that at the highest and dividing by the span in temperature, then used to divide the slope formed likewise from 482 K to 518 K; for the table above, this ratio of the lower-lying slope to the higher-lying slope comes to -39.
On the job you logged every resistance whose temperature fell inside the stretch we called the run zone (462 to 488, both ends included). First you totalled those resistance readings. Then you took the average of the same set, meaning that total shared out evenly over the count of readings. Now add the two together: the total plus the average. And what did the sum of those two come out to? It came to 26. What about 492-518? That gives 29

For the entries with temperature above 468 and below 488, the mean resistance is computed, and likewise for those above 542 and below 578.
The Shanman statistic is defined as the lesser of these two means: 3.2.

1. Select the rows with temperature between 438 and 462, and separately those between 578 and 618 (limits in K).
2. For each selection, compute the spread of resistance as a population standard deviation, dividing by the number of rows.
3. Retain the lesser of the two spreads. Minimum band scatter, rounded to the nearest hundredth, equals 0.11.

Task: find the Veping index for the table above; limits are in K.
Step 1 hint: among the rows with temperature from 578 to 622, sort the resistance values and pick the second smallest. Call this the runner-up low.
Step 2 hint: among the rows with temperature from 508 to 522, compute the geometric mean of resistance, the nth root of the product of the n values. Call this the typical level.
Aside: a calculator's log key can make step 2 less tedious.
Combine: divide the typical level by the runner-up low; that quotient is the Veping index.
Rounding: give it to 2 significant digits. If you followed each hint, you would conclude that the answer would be 0.85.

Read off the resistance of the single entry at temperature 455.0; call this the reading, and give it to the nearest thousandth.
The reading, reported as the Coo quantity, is 4.864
